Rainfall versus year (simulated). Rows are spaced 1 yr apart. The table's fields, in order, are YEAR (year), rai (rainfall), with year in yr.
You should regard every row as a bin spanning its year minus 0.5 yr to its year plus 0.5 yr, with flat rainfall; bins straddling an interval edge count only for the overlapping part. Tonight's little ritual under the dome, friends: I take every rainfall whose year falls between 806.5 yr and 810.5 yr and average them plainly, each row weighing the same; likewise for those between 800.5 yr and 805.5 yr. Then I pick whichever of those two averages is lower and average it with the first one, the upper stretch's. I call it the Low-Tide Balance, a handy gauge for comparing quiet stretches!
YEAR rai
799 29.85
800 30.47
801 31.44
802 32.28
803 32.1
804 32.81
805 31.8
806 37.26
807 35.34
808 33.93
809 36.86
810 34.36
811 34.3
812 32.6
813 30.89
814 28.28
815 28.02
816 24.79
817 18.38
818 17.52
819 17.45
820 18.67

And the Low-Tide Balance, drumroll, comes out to 33.6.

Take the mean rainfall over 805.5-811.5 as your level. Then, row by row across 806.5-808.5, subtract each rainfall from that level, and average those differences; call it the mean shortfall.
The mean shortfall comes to 0.7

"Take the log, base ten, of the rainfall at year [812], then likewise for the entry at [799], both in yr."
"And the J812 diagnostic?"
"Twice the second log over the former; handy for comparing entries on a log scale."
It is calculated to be 1.95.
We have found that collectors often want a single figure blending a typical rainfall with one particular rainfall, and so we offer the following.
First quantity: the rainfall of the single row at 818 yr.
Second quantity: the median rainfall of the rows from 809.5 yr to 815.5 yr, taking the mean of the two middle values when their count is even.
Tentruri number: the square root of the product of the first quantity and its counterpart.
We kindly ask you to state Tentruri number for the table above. 24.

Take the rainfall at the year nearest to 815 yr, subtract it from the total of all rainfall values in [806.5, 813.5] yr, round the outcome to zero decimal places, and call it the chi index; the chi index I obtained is 210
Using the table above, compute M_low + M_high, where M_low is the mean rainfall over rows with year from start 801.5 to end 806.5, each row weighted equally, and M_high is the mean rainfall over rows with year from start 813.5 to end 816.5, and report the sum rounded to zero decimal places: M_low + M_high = 60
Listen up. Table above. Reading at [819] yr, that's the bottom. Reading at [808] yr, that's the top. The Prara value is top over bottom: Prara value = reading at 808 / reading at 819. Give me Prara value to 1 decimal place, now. 1.9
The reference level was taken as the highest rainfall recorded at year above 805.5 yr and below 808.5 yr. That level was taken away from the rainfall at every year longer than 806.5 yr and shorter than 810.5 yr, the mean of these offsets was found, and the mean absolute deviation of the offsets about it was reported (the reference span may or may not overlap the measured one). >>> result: 1.0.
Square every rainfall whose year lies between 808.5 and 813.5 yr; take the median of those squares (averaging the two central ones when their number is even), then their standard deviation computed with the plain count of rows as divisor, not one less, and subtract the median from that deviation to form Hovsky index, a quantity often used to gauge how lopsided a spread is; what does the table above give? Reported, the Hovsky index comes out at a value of -1042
